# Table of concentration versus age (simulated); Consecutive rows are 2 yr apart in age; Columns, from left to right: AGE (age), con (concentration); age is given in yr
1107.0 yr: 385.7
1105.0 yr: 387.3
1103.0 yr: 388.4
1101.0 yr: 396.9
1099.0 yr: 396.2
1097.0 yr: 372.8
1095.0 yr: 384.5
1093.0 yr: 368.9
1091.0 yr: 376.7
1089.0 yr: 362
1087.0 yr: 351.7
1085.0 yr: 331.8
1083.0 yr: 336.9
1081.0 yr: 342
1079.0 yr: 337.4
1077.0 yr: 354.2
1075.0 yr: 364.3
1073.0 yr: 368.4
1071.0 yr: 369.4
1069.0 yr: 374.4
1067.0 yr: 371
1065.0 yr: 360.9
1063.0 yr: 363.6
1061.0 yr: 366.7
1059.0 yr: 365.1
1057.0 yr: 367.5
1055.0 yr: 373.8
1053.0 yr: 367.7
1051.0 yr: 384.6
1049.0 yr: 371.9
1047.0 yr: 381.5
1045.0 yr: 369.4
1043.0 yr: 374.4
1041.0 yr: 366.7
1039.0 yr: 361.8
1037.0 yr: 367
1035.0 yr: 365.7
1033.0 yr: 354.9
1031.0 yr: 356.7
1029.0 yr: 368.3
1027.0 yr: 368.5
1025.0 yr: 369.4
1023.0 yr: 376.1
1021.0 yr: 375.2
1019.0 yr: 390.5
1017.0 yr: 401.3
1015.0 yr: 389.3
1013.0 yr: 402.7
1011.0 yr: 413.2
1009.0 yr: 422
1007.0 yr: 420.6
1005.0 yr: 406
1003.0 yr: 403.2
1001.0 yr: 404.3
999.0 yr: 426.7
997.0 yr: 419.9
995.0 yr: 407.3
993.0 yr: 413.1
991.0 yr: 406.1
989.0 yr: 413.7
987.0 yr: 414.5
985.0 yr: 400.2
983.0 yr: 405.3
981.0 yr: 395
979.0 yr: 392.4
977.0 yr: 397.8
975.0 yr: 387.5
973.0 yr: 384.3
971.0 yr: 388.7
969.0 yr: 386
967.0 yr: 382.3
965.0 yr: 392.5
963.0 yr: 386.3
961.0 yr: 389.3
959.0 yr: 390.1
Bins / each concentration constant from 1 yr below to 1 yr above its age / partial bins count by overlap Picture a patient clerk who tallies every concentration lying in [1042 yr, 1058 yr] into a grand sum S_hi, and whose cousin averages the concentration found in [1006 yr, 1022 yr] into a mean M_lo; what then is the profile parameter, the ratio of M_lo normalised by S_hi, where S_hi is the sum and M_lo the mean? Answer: 0.134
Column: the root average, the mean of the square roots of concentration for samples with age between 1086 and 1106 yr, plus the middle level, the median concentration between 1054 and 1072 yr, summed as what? 387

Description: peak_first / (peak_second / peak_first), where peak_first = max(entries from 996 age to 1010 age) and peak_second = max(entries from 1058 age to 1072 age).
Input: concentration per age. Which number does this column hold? 486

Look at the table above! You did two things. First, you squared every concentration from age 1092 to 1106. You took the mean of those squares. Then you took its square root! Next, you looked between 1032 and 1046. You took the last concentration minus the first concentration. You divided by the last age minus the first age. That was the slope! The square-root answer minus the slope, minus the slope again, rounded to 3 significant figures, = 383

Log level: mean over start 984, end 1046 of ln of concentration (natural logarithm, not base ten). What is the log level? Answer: 5.97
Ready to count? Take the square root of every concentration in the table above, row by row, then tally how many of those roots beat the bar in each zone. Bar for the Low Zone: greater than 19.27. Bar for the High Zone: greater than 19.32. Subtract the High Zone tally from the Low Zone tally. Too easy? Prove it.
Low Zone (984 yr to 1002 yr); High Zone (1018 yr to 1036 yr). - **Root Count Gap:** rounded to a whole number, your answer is 6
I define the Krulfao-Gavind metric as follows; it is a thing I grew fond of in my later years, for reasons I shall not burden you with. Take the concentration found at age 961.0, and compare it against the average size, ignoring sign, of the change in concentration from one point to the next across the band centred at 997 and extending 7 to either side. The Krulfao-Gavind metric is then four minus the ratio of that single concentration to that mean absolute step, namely -38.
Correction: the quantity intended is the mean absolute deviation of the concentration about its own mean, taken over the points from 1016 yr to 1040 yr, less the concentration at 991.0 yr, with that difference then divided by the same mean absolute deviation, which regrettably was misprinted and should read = -41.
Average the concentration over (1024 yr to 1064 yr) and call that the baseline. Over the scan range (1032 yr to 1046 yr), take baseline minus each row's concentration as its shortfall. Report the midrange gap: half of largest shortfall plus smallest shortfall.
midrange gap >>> 4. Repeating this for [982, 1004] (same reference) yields -45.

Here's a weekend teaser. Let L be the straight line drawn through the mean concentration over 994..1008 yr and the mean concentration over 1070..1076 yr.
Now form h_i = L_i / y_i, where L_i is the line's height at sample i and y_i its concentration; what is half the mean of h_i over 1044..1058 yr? 0.510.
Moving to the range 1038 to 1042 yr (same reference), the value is 0.533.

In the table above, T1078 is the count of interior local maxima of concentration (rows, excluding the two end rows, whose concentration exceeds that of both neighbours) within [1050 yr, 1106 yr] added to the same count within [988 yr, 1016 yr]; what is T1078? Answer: 10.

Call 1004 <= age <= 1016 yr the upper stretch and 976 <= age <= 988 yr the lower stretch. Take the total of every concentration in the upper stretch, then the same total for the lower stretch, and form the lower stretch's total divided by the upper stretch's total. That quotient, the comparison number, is 0.98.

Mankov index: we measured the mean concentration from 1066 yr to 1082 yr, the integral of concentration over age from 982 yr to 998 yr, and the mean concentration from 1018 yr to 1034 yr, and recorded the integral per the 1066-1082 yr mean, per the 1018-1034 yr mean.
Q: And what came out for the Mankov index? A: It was 0.0492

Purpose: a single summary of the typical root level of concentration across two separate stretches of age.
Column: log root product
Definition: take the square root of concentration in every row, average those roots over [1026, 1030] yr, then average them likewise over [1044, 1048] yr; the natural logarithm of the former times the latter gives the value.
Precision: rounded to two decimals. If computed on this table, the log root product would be 5.92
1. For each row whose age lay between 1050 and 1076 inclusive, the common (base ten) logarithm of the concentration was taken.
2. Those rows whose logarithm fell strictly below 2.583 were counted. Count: 12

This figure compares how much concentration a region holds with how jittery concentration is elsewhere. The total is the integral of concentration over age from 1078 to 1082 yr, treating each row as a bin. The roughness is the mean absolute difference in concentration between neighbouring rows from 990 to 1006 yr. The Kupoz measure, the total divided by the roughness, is 163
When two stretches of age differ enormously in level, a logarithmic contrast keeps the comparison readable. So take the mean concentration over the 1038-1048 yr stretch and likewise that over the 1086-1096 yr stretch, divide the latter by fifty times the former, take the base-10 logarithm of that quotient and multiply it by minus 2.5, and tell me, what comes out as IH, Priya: 4.253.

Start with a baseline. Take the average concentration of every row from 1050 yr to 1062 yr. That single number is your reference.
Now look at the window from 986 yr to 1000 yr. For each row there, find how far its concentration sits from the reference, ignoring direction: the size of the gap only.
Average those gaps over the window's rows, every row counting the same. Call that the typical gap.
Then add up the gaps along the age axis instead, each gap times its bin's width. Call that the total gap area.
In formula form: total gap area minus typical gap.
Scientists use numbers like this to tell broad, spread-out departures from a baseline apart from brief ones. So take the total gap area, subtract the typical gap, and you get 566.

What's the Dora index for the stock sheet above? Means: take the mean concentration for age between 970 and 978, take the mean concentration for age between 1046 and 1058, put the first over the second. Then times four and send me 4.2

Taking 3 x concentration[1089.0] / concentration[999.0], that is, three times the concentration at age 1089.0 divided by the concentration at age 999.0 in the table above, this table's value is 2.55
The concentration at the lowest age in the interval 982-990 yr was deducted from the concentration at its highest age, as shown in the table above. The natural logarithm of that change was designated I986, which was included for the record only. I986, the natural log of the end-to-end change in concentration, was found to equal 2.1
